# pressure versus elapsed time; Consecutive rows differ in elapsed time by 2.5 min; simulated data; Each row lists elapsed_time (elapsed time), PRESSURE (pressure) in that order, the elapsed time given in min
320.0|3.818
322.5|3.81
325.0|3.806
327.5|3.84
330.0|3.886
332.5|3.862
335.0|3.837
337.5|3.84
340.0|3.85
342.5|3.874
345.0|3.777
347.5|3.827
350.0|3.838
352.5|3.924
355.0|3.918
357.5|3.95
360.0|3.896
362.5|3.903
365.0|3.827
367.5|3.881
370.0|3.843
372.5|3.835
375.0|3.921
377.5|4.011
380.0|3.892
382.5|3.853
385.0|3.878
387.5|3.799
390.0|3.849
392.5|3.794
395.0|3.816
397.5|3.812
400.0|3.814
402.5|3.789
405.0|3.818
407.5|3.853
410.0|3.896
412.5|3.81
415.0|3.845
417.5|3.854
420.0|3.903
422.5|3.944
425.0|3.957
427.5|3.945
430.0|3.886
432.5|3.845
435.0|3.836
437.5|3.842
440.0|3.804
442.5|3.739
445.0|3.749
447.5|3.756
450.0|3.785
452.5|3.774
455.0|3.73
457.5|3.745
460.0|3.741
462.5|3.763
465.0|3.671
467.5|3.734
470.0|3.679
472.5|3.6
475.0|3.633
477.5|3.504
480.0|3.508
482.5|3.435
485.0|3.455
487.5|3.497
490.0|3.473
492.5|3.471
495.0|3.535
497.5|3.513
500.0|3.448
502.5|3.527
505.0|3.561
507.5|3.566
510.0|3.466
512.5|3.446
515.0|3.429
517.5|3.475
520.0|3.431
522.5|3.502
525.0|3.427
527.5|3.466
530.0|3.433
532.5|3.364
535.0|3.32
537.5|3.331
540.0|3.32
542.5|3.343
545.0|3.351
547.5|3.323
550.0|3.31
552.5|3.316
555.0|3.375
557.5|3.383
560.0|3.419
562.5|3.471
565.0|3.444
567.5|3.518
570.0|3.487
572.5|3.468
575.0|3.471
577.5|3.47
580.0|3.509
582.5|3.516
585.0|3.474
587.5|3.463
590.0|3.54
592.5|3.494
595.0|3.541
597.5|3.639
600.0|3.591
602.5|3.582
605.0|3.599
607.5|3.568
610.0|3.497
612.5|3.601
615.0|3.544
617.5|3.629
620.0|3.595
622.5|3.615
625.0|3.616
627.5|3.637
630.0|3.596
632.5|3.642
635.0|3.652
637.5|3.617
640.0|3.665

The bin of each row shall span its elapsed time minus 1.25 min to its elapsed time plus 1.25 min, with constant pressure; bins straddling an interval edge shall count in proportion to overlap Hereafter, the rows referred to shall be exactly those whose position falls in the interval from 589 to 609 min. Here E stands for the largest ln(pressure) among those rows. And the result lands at 1.29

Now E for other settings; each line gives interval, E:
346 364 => 1.37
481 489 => 1.25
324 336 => 1.36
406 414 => 1.36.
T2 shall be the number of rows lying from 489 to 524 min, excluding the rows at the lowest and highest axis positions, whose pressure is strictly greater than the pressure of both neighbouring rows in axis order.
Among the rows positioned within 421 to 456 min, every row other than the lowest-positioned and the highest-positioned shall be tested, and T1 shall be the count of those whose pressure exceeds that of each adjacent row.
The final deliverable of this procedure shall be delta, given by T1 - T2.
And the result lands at 0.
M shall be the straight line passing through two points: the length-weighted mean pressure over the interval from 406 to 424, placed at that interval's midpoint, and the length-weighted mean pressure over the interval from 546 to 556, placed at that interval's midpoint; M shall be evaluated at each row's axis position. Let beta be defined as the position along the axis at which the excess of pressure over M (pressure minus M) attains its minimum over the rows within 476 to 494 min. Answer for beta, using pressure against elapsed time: 482.5 min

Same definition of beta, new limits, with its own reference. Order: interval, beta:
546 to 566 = 550.0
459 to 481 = 477.5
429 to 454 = 442.5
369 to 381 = 370.0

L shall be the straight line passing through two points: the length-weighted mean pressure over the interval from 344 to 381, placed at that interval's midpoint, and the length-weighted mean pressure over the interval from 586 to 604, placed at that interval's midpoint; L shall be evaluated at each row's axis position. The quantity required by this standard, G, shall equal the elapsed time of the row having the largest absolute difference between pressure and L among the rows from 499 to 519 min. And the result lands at 500.0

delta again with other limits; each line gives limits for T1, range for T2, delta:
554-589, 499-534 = 0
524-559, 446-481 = -2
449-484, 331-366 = 1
